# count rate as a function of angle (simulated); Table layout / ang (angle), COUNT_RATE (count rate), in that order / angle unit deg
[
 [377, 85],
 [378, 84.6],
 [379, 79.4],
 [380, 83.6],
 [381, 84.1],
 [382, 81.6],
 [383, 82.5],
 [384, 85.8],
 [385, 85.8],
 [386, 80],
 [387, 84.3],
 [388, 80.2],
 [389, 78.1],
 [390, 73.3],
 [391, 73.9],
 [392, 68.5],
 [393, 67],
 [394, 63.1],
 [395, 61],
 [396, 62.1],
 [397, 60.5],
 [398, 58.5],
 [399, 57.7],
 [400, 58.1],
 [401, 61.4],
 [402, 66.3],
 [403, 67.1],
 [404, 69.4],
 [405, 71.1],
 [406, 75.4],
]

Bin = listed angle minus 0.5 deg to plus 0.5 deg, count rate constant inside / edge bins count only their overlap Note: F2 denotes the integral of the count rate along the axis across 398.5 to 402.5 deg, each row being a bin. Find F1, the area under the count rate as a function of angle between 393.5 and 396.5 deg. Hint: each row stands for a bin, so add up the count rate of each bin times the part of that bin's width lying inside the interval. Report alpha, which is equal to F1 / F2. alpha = 0.8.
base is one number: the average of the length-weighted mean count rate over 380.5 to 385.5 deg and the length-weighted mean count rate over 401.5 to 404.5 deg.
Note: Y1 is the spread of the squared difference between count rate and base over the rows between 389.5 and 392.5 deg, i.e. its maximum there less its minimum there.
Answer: 49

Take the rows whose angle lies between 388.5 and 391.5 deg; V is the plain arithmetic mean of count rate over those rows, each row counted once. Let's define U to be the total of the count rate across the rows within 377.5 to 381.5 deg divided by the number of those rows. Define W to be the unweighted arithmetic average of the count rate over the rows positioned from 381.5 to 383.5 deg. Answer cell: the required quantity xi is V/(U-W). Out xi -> 86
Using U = 83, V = 75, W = 82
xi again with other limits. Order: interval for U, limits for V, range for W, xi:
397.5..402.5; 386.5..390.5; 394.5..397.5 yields -99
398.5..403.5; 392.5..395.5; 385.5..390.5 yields -4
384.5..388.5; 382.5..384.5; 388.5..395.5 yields 6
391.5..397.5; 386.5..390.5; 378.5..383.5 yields -4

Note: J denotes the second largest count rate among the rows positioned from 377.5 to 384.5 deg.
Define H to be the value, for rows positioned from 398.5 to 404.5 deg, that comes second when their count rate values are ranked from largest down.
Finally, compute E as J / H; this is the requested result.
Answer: 1.3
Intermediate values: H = 67.1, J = 84.6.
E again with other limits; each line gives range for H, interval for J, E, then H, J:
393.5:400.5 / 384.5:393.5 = 1.4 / 62.1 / 84.3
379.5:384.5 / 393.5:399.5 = 0.7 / 84.1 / 62.1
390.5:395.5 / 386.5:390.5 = 1.2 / 68.5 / 80.2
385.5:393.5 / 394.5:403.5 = 0.8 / 80.2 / 66.3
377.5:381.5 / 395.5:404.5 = 0.8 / 84.1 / 67.1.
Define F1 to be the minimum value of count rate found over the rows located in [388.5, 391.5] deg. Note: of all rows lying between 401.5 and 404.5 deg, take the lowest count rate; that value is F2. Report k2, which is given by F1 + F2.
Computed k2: 140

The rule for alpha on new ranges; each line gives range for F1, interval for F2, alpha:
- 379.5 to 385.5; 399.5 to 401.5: 4.2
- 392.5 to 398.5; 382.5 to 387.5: 0.9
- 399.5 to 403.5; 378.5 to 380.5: 1.6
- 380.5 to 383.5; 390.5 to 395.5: 0.7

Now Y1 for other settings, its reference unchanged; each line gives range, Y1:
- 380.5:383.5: 35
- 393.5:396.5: 58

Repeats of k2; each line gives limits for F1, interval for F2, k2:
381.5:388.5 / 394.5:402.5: 138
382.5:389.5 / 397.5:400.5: 136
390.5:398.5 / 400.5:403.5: 120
